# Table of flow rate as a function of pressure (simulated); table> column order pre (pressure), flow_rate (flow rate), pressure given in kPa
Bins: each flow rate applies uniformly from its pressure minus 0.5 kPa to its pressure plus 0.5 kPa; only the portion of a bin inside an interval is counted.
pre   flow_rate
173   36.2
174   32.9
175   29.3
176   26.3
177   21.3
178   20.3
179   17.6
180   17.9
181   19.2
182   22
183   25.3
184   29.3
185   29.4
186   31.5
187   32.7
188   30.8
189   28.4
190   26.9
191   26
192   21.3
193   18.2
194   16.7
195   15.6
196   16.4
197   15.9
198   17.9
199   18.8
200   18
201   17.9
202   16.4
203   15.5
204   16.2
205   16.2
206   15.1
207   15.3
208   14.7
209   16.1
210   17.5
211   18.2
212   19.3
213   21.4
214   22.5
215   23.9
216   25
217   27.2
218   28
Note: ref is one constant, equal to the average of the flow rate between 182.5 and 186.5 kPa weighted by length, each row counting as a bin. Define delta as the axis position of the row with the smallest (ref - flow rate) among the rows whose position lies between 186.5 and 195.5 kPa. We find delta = 187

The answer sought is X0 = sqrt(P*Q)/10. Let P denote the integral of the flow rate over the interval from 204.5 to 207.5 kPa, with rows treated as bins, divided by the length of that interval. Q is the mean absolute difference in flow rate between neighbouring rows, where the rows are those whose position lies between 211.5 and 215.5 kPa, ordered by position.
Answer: 0.49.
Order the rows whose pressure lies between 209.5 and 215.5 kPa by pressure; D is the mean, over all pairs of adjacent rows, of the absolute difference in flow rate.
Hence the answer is 1.3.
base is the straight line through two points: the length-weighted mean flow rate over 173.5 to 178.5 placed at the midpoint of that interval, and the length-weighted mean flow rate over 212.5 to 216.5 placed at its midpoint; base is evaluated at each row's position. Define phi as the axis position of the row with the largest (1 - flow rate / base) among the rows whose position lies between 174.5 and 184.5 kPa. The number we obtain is 179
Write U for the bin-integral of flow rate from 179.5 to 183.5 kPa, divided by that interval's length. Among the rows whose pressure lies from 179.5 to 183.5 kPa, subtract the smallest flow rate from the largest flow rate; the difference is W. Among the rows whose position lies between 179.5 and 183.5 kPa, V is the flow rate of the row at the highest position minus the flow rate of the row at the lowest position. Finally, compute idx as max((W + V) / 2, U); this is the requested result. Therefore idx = 21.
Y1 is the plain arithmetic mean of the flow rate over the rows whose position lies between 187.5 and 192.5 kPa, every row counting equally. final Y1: 27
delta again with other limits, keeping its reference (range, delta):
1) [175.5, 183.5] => 176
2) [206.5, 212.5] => 212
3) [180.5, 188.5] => 187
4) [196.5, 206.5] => 199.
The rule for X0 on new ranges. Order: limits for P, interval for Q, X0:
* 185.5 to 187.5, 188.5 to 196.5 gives 0.79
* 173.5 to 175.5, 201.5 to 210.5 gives 0.49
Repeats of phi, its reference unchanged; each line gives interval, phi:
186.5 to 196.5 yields 195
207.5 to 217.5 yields 208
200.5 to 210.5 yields 208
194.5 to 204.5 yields 195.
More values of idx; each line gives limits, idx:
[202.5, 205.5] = 16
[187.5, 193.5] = 25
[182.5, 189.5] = 30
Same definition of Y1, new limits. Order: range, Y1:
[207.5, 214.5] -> 19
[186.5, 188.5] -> 32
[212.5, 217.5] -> 24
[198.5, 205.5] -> 17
